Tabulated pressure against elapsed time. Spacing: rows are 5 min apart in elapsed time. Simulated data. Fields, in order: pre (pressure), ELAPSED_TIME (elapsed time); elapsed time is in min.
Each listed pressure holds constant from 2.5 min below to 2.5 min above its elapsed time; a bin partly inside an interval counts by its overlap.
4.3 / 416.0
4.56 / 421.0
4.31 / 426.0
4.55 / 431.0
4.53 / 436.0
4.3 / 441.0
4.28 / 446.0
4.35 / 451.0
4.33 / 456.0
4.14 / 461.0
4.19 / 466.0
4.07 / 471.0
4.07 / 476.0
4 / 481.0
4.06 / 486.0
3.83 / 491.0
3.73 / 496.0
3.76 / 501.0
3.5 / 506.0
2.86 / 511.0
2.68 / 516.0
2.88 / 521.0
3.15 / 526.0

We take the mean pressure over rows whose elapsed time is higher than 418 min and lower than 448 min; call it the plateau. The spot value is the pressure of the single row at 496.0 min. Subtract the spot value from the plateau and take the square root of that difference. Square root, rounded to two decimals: 0.83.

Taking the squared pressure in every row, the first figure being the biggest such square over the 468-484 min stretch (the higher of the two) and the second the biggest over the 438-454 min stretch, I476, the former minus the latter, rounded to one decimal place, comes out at -2.4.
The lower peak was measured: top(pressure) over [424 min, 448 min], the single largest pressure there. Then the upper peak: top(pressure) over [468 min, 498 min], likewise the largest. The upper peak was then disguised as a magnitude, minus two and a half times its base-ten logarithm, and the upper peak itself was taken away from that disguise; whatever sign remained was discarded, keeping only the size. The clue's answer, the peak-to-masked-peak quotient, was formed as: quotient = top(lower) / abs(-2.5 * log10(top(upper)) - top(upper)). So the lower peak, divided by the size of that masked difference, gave 0.813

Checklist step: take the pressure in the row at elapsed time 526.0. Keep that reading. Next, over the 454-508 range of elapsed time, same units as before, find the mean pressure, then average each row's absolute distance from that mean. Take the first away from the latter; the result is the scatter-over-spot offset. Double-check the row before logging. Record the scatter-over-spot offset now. -3.0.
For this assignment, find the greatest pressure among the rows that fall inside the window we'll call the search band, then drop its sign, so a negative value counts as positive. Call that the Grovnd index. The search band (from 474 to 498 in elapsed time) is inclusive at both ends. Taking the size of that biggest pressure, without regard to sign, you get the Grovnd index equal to 4.07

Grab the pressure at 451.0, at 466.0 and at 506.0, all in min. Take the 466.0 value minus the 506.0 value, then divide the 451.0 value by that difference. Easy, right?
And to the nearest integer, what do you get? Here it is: 6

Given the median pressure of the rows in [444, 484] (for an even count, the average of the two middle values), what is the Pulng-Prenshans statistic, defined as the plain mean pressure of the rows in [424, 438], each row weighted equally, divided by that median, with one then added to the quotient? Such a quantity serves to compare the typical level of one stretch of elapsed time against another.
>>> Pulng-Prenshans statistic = 2.07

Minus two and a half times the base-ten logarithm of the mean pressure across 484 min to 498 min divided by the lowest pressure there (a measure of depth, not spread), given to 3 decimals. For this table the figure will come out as -0.041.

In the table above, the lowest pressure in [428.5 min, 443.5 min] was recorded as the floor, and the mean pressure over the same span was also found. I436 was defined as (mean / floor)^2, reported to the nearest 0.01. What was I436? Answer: 1.08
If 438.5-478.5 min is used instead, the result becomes 1.07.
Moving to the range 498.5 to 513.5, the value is 1.39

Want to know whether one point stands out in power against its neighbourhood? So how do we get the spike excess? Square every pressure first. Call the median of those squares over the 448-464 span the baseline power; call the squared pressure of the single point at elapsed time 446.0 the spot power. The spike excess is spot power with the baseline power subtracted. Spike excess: 0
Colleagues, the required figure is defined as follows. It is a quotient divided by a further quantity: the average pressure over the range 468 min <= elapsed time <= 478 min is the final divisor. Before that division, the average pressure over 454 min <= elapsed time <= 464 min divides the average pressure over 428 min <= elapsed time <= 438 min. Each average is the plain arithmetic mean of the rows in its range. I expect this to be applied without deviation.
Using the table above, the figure 0.263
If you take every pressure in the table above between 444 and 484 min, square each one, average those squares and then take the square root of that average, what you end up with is 4.2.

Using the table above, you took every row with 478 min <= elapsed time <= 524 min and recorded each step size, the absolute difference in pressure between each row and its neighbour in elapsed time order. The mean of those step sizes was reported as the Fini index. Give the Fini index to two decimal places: 0.21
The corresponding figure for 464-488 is 0.06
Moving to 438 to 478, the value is 0.07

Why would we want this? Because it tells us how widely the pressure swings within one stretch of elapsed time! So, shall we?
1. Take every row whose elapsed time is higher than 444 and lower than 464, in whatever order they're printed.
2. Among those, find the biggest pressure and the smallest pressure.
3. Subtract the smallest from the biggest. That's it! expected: 0.21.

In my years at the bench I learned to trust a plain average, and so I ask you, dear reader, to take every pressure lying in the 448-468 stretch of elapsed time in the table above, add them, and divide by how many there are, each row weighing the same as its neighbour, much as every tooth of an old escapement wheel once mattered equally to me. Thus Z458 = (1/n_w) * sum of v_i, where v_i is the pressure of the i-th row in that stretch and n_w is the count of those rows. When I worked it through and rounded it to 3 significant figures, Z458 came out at 4.25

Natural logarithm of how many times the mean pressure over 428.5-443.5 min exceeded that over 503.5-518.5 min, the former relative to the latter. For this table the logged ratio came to 0.39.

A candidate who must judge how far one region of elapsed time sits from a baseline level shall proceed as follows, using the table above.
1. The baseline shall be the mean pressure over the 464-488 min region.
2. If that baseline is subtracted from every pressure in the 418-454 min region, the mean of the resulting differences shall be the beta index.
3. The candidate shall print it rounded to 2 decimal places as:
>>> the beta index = 0.33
